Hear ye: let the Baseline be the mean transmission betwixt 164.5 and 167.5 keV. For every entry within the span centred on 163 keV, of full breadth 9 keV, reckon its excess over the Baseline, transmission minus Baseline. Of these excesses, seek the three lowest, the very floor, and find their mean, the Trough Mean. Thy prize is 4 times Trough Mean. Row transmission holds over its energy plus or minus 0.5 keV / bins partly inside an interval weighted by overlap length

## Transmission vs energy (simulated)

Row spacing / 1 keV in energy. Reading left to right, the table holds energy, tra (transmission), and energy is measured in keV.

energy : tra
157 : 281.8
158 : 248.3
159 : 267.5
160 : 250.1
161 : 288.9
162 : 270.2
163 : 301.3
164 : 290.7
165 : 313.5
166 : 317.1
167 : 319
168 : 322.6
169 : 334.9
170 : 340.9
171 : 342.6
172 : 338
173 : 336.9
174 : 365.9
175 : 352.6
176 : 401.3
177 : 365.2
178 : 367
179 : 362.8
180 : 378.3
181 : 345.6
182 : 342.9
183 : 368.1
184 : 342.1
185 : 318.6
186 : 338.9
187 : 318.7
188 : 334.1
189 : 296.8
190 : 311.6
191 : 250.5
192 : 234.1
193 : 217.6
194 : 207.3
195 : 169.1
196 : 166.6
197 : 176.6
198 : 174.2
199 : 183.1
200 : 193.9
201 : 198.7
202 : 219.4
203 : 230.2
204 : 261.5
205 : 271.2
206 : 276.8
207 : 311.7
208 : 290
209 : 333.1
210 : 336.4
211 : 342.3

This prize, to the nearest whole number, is -216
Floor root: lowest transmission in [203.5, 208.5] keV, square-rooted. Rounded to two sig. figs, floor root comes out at 16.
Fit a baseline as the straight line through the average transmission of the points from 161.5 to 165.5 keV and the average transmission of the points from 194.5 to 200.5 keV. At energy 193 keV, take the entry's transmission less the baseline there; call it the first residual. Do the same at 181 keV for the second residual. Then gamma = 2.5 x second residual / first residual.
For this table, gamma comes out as 11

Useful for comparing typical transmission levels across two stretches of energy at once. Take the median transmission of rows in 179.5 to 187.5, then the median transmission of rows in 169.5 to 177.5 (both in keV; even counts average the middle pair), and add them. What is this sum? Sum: 690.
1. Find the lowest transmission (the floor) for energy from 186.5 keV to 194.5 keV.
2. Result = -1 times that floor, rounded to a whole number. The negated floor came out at -207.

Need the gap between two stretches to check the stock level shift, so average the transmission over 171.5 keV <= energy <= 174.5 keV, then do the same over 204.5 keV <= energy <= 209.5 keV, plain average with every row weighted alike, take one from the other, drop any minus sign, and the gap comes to 50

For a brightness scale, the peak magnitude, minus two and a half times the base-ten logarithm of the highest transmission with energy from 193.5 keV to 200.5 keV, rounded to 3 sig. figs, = -5.79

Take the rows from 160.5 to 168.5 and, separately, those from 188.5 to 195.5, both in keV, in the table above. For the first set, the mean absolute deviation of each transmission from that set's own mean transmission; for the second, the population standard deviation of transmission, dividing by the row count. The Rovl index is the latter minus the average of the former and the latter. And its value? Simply 16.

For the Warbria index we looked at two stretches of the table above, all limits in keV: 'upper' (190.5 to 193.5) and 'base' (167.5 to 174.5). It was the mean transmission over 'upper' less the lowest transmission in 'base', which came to -89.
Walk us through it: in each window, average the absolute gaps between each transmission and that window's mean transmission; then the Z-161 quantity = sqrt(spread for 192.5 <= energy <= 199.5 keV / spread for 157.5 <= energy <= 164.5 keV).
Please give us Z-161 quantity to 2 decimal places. 0.96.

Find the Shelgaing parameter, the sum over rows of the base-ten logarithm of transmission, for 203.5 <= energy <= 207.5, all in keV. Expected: 9.8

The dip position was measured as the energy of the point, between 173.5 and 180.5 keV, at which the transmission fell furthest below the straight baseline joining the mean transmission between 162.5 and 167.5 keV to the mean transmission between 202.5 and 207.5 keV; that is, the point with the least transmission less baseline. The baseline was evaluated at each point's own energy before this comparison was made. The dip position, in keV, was 175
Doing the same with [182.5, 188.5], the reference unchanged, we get 185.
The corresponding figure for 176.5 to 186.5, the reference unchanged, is 185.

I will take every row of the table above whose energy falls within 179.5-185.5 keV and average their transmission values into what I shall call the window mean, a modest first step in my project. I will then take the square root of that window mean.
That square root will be 18.7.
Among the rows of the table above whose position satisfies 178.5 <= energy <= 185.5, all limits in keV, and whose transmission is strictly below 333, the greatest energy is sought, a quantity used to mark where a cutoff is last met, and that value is 185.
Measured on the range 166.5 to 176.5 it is 168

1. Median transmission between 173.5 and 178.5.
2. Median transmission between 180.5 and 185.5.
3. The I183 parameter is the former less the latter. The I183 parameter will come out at 23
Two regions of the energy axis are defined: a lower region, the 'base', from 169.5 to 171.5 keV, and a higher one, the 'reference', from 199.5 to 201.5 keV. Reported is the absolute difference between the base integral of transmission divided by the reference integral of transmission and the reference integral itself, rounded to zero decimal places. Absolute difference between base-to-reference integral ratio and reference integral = 391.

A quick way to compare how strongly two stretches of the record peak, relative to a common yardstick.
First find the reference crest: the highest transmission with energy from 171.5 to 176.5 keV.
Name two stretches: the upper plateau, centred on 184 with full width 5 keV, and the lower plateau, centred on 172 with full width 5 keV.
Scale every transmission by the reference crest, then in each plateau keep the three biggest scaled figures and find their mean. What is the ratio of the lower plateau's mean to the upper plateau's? 1.00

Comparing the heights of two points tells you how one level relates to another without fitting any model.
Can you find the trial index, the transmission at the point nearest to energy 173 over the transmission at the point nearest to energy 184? 1.0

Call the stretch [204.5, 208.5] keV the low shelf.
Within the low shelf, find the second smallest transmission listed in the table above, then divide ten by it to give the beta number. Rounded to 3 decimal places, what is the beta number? 0.036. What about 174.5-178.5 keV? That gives 0.027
